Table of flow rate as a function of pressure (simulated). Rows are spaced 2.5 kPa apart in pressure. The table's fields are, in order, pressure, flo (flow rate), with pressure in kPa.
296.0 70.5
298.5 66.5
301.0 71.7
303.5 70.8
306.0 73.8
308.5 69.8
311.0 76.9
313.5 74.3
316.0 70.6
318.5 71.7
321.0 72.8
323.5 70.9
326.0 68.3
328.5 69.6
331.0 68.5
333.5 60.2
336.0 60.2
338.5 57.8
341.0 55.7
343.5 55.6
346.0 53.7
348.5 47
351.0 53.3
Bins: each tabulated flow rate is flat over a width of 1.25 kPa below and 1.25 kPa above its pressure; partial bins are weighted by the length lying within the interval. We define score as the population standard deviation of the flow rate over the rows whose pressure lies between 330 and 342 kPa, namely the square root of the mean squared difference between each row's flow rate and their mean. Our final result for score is 4.35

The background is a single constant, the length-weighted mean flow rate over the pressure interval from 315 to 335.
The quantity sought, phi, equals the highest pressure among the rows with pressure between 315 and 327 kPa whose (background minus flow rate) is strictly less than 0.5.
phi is 323.5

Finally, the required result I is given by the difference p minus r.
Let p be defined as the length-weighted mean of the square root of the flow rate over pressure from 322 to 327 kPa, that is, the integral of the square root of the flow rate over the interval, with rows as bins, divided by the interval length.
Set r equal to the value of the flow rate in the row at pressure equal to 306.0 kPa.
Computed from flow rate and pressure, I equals -65.4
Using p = 8.36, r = 73.8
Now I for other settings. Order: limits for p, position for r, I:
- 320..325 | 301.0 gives -63.2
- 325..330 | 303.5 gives -62.5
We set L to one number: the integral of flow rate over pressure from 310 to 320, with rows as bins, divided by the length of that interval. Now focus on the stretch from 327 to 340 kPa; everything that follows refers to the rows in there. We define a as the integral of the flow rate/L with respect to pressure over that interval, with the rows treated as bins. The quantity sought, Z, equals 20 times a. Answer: 224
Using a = 11.2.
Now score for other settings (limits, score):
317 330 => 1.58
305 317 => 2.59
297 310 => 2.40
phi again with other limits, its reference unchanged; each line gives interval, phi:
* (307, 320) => 318.5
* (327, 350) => 331.0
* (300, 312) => 311.0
